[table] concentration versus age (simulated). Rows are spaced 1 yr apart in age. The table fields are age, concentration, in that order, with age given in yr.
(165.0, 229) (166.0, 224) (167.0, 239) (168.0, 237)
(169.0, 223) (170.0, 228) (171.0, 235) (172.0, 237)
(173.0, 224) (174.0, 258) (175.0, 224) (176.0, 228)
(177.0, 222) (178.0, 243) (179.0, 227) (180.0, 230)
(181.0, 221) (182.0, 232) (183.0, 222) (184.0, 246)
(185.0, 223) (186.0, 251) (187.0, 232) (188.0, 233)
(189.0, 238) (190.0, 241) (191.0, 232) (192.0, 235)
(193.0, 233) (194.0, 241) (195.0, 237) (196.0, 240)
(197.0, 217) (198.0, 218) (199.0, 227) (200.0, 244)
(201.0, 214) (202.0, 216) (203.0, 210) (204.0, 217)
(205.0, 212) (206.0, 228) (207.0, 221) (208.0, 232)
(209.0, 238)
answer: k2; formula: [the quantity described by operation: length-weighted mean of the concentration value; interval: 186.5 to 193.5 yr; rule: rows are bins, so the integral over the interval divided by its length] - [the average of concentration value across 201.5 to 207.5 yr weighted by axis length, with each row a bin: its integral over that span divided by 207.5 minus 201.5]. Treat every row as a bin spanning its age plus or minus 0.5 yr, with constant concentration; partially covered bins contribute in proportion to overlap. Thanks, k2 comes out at 18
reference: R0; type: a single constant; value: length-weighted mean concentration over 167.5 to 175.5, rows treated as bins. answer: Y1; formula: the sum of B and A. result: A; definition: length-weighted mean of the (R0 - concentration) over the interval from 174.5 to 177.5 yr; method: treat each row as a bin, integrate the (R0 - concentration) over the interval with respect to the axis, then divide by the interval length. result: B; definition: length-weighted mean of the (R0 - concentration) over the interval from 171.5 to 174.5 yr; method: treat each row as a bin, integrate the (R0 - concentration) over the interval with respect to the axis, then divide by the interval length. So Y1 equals 2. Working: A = 9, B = -6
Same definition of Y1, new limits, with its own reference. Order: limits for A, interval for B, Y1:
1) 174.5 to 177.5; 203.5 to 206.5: 23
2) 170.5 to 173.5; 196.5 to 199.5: 14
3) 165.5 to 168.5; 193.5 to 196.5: -6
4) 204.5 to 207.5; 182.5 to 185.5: 16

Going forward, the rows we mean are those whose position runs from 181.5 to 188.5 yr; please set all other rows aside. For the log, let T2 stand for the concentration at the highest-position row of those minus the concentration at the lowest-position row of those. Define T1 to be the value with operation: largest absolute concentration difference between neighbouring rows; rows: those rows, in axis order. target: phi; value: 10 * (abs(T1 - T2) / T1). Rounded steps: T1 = 28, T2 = 1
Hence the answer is 10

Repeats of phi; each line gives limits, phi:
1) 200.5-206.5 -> 1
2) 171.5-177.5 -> 14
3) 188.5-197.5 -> 19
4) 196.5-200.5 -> 6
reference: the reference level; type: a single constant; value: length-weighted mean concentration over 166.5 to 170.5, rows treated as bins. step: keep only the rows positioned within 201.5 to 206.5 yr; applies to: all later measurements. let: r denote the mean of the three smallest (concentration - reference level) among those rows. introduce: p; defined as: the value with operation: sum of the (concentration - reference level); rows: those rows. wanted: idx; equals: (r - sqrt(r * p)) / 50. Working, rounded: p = -76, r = -19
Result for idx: -1.1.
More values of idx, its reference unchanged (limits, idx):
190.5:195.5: -0.1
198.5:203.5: -1.0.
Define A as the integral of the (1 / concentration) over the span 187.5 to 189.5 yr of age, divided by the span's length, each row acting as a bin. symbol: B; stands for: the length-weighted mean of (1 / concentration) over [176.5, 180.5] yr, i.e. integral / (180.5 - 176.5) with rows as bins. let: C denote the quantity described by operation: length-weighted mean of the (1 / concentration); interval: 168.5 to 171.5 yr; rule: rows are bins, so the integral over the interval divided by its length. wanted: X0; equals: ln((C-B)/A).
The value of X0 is -4.9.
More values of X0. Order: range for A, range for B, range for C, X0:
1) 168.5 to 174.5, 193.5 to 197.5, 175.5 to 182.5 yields -3.9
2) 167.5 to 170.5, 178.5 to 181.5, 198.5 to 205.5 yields -3.5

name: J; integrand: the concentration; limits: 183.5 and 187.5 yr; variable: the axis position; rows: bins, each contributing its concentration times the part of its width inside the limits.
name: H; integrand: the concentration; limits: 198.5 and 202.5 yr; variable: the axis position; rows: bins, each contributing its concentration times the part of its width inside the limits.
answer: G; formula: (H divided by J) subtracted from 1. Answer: 0.05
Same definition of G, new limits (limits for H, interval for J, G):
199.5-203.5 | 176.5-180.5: 0.04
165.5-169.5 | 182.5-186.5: 0.02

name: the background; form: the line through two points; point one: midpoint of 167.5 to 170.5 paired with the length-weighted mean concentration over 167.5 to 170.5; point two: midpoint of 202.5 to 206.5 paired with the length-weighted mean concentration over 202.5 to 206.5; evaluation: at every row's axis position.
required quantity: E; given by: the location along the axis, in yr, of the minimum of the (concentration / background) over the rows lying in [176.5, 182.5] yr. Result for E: 177.0 yr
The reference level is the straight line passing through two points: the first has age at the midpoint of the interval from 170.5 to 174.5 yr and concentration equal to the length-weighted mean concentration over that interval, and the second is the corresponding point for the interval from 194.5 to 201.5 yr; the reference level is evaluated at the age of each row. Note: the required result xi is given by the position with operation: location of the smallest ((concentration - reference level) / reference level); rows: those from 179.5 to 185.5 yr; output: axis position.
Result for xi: 181.0 yr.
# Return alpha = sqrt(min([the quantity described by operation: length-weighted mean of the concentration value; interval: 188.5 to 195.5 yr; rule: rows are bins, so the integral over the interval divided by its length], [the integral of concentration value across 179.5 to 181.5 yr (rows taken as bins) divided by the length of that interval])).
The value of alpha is 15.0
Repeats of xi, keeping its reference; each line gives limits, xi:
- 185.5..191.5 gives 187.0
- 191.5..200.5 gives 197.0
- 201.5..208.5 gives 203.0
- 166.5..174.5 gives 169.0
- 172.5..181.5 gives 177.0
